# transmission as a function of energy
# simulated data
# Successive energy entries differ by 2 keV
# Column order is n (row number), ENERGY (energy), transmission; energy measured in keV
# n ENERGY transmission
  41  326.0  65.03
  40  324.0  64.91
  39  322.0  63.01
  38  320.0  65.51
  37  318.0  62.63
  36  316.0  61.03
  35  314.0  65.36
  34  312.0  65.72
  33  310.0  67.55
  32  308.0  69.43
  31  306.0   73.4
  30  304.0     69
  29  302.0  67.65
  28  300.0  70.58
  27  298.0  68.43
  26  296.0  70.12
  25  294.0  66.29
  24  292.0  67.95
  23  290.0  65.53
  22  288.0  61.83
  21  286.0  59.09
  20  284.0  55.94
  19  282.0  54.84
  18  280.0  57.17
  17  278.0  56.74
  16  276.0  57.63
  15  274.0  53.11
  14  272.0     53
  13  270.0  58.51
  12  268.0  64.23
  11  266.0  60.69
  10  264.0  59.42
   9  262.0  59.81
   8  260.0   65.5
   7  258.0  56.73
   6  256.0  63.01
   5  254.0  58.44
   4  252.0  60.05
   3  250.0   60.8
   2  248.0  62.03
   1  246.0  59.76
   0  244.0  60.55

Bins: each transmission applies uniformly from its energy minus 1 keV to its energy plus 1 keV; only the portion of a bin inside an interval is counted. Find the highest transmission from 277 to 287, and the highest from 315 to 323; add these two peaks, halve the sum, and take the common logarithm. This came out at 1.79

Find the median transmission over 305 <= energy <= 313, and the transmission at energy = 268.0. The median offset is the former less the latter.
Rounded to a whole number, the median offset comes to 4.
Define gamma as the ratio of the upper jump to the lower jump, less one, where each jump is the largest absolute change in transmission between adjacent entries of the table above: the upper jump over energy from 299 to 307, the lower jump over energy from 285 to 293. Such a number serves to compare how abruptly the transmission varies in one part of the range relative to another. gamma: 0.19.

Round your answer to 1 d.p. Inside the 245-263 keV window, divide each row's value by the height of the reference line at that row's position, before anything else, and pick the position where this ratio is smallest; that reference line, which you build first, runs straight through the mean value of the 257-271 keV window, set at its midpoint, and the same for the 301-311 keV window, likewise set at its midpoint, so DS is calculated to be 258.0 keV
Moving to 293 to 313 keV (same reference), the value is 312.0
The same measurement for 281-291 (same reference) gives 282.0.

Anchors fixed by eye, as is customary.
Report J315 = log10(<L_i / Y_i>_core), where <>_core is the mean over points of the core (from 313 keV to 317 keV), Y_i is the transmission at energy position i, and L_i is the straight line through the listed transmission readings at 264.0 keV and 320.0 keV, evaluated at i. 0.013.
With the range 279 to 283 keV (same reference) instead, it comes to 0.039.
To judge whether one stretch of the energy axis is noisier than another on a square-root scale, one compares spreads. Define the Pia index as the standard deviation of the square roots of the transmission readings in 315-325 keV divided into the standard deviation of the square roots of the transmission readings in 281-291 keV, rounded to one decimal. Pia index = 2.5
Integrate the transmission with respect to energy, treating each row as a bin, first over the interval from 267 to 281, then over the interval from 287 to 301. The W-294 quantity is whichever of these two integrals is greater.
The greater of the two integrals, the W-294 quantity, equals 941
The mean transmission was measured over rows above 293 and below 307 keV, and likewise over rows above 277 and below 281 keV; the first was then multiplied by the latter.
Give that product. 3950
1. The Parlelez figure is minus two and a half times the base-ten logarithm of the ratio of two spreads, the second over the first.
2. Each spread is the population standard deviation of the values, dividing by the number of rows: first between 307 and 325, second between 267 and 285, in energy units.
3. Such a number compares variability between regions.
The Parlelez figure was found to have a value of -0.30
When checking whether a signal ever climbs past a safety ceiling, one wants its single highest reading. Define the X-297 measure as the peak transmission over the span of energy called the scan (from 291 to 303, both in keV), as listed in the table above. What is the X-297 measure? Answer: 70.58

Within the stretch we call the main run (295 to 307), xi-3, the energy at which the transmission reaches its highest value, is 306.0 keV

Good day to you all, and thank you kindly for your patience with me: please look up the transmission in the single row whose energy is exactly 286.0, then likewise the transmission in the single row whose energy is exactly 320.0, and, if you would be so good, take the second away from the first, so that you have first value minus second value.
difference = -6.4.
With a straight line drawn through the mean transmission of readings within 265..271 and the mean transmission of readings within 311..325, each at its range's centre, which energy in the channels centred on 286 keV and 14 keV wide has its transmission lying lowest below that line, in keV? 282.0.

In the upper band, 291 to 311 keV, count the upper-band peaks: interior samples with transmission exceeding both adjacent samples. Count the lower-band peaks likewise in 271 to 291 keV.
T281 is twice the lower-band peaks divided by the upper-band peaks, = 1.3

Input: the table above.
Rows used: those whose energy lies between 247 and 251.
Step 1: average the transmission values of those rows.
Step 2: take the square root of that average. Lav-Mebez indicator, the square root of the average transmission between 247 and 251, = 7.84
